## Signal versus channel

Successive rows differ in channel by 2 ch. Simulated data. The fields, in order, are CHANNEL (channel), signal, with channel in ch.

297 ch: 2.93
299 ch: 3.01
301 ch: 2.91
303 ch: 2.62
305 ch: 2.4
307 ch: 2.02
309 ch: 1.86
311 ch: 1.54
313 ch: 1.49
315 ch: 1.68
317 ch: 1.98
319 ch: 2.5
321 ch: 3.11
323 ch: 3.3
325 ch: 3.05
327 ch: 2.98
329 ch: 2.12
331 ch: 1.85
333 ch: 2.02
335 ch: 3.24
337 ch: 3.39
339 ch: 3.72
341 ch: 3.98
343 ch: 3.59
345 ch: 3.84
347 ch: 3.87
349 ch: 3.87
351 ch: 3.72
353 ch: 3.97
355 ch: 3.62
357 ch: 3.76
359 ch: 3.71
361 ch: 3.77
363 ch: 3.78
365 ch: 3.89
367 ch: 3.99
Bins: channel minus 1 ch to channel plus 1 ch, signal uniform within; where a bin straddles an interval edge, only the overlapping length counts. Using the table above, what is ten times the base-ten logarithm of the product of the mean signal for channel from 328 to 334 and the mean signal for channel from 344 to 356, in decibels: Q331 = 8.8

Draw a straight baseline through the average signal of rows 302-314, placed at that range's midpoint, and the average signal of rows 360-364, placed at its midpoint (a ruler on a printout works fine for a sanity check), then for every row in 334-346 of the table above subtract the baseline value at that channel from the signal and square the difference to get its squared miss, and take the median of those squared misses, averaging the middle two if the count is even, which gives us 0.30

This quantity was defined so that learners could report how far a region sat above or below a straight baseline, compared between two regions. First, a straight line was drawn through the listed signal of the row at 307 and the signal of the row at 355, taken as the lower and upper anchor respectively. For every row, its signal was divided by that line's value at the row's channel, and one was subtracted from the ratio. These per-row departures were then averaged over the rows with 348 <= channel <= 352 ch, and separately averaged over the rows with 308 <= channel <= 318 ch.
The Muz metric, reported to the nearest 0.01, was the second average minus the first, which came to -0.33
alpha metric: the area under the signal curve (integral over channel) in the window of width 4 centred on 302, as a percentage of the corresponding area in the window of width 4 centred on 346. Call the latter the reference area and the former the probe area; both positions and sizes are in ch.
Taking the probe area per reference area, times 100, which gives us 71.7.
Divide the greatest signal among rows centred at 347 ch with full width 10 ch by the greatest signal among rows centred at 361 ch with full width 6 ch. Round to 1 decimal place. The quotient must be 1.0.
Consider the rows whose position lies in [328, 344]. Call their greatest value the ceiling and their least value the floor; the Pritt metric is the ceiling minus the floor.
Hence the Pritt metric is 2.13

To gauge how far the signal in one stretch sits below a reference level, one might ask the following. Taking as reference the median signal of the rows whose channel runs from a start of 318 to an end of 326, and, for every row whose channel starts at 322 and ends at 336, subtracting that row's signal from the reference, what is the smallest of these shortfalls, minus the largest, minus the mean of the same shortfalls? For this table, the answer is -1.9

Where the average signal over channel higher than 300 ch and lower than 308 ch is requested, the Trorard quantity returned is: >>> 2.5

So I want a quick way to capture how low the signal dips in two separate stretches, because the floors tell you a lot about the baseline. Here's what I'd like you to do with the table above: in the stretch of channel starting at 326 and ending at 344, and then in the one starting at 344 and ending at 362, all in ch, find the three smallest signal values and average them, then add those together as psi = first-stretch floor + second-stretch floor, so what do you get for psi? 5.68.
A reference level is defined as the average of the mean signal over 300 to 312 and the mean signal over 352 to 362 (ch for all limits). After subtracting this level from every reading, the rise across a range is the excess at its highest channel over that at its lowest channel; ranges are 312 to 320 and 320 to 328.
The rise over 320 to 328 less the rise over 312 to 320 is -1.1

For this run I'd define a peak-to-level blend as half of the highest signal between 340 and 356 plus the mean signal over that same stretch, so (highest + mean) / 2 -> 3.9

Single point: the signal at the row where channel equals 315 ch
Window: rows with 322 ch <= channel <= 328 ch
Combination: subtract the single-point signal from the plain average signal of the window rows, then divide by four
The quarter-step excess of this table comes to 0.36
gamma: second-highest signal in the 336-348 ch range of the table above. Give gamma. 3.87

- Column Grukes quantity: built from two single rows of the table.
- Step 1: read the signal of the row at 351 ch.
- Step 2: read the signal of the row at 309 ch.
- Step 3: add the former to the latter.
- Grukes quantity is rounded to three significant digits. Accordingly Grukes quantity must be 5.58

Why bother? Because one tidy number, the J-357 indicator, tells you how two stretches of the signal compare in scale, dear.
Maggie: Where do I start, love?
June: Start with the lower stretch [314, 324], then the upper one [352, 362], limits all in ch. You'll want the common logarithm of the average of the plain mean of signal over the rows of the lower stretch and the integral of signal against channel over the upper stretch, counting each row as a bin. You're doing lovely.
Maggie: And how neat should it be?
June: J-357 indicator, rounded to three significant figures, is 1.30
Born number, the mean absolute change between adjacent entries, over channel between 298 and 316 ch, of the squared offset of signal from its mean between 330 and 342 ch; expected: 0.37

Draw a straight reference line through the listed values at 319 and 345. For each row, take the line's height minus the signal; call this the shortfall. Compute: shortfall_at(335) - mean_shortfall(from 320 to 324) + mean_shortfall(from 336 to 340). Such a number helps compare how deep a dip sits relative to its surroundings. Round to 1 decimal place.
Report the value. 0.6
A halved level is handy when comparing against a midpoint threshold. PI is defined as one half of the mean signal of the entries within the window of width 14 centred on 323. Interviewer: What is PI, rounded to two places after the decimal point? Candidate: 1.36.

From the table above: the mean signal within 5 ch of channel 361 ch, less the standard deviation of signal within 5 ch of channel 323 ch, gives 3.5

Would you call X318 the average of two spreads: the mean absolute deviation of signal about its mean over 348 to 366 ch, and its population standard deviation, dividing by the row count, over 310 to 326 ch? 0.39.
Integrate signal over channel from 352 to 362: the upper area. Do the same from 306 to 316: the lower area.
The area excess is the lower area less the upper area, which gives -20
